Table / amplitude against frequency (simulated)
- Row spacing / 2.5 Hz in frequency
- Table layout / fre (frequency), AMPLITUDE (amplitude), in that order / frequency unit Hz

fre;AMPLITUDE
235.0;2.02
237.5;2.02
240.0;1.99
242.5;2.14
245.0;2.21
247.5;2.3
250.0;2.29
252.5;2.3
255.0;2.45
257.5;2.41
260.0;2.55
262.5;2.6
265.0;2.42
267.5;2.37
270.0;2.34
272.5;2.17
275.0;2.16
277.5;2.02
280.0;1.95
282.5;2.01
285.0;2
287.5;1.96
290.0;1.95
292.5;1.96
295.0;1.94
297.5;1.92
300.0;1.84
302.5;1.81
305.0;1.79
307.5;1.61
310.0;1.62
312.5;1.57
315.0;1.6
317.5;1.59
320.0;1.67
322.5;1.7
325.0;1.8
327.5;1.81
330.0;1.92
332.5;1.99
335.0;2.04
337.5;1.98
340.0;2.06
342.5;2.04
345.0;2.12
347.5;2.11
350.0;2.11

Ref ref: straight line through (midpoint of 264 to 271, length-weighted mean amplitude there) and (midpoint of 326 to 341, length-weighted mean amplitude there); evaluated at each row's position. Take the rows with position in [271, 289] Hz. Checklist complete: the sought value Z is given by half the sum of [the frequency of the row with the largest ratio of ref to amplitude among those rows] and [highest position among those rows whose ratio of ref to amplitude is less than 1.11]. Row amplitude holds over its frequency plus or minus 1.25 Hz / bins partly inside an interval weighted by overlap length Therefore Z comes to 277.5 Hz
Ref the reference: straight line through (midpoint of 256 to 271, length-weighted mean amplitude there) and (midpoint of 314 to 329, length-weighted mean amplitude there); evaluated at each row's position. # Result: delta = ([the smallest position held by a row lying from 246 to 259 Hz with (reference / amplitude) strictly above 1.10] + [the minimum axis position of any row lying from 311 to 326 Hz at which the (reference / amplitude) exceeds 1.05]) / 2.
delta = 280.0 Hz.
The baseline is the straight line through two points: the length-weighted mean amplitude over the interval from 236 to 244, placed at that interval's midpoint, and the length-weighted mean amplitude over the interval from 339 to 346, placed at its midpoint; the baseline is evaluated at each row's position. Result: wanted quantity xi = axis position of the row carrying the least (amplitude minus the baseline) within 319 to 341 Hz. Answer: 320.0 Hz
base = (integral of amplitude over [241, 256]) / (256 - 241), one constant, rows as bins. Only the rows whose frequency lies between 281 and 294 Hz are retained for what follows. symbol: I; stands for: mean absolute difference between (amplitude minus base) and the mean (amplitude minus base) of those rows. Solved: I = 0.023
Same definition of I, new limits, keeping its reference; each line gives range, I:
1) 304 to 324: 0.057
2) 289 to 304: 0.052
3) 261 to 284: 0.183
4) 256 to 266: 0.080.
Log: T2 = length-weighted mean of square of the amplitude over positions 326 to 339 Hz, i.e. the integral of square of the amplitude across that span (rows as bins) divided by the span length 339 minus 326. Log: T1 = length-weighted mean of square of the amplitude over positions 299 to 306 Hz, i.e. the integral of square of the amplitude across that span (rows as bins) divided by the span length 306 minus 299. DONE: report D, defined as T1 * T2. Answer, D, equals 12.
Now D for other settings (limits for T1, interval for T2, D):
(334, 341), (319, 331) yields 13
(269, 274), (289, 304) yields 18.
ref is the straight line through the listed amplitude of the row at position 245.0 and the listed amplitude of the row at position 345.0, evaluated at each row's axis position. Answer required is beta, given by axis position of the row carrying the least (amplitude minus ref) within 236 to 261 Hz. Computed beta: 240.0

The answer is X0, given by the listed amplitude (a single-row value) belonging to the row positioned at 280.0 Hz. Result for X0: 1.95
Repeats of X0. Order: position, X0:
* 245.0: 2.21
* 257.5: 2.41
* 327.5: 1.81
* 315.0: 1.6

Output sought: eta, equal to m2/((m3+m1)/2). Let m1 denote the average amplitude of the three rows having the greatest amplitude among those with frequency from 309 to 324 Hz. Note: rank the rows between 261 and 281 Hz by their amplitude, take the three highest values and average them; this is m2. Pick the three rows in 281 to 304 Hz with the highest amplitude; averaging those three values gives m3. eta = 1.35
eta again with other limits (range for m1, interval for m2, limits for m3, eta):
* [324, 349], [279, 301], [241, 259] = 0.89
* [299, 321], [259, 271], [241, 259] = 1.20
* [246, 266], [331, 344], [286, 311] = 0.91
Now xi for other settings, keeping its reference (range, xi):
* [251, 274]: 272.5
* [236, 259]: 240.0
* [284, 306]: 305.0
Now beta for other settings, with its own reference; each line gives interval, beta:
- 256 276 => 275.0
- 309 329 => 312.5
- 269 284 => 280.0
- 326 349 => 327.5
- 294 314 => 312.5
